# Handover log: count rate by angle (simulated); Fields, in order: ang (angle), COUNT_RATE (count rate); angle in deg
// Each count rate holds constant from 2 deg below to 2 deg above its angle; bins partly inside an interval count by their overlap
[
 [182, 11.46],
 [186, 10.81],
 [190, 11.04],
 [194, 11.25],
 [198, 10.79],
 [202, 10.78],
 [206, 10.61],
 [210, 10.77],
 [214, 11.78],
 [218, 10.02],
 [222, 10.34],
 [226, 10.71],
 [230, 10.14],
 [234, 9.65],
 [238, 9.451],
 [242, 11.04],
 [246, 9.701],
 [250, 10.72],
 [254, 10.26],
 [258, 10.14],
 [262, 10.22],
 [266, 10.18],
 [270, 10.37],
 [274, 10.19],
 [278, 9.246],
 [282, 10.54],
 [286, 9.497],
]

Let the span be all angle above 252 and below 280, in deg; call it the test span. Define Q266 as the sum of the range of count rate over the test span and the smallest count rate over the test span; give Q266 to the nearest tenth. 10.4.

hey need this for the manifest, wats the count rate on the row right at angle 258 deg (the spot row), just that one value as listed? 10.14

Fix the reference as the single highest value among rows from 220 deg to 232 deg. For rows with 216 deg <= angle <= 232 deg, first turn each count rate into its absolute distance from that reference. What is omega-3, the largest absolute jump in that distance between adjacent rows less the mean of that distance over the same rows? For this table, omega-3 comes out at 0.16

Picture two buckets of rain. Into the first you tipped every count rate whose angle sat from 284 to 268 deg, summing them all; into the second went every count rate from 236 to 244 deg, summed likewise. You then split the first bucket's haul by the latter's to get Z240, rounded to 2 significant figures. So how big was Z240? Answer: 2.0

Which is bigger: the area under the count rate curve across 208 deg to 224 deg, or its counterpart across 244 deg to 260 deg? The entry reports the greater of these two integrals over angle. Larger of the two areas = 172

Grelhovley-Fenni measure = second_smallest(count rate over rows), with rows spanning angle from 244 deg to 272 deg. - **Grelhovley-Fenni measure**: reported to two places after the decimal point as 10.14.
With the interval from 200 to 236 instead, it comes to 10.02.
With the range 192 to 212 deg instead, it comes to 10.77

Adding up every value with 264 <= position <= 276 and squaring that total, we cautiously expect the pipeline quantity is 945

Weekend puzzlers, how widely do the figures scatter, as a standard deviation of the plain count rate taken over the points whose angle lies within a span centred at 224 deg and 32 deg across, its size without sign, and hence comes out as 0.7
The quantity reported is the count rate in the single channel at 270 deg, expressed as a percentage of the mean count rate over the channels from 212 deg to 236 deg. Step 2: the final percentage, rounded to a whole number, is 99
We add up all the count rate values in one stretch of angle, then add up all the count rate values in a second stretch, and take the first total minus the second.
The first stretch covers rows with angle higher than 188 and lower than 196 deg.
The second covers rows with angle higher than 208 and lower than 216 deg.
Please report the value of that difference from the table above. -0.3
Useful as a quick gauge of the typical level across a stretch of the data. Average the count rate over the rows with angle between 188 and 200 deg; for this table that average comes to 11.0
